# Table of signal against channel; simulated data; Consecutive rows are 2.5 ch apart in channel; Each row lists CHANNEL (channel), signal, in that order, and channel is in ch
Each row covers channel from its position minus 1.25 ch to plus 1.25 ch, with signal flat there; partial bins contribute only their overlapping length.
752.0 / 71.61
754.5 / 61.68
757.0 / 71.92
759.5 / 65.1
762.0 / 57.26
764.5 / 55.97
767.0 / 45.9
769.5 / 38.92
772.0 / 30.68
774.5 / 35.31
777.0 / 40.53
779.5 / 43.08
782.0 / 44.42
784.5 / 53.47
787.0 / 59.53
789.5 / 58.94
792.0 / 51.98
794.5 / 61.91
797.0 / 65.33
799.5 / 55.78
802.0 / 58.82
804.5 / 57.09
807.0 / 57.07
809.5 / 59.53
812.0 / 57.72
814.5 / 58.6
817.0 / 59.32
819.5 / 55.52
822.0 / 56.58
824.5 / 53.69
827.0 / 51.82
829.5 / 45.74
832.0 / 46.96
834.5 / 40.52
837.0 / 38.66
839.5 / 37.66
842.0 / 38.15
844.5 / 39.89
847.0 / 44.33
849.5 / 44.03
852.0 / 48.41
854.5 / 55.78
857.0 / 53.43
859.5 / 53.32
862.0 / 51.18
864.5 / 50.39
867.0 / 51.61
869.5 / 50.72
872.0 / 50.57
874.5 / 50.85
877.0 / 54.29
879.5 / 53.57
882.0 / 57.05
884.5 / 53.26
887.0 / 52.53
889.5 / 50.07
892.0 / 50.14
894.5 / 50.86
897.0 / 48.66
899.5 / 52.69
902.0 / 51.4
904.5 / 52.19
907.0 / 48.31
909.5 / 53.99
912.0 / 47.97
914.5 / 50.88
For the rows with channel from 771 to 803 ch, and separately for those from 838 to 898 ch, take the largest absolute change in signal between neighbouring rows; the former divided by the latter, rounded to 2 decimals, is 1.35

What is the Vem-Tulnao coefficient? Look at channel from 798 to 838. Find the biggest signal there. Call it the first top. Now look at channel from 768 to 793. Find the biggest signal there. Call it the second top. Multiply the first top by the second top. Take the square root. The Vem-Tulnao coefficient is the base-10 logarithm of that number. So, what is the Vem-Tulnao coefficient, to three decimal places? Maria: 1.775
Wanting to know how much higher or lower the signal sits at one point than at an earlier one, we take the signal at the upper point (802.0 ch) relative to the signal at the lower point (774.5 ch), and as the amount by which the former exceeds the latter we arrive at 24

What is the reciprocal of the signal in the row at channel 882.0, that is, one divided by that 0.0175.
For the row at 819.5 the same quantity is 0.0180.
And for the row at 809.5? 0.0168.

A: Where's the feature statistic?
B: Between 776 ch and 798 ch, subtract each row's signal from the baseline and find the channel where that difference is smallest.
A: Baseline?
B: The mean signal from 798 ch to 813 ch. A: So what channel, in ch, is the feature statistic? 797.0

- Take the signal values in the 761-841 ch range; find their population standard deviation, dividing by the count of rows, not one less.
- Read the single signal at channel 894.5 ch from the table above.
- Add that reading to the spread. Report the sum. 60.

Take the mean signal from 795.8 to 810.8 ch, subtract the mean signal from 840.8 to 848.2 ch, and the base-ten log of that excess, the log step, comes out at 1.26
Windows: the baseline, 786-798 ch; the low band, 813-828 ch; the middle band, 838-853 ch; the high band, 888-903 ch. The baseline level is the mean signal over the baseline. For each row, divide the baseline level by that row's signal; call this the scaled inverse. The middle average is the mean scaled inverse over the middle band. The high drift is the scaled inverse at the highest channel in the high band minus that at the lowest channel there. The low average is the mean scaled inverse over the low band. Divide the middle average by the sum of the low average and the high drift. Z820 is 1.38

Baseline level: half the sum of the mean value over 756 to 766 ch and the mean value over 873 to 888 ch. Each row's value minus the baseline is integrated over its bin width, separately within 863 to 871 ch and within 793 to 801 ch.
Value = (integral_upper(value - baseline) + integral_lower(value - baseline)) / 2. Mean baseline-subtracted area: -16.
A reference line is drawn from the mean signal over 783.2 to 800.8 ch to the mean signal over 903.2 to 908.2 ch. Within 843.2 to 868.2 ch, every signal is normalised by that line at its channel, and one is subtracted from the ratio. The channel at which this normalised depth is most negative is 844.5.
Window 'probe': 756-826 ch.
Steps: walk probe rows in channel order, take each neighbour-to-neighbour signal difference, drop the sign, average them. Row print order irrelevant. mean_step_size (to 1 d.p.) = 4.4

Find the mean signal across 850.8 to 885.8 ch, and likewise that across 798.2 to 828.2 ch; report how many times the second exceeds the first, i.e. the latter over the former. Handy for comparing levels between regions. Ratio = 1.08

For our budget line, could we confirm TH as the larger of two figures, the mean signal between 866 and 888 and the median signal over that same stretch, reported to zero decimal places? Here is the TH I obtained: 53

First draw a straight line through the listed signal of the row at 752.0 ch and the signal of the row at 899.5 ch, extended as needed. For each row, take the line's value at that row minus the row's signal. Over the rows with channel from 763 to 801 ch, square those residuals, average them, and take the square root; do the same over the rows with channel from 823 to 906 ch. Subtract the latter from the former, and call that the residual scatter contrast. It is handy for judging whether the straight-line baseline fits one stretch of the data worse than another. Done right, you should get 10.6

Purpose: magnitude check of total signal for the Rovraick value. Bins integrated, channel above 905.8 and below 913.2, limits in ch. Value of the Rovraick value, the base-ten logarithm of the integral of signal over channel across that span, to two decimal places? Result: 2.57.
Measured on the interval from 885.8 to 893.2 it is 2.58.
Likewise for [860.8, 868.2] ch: 2.58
